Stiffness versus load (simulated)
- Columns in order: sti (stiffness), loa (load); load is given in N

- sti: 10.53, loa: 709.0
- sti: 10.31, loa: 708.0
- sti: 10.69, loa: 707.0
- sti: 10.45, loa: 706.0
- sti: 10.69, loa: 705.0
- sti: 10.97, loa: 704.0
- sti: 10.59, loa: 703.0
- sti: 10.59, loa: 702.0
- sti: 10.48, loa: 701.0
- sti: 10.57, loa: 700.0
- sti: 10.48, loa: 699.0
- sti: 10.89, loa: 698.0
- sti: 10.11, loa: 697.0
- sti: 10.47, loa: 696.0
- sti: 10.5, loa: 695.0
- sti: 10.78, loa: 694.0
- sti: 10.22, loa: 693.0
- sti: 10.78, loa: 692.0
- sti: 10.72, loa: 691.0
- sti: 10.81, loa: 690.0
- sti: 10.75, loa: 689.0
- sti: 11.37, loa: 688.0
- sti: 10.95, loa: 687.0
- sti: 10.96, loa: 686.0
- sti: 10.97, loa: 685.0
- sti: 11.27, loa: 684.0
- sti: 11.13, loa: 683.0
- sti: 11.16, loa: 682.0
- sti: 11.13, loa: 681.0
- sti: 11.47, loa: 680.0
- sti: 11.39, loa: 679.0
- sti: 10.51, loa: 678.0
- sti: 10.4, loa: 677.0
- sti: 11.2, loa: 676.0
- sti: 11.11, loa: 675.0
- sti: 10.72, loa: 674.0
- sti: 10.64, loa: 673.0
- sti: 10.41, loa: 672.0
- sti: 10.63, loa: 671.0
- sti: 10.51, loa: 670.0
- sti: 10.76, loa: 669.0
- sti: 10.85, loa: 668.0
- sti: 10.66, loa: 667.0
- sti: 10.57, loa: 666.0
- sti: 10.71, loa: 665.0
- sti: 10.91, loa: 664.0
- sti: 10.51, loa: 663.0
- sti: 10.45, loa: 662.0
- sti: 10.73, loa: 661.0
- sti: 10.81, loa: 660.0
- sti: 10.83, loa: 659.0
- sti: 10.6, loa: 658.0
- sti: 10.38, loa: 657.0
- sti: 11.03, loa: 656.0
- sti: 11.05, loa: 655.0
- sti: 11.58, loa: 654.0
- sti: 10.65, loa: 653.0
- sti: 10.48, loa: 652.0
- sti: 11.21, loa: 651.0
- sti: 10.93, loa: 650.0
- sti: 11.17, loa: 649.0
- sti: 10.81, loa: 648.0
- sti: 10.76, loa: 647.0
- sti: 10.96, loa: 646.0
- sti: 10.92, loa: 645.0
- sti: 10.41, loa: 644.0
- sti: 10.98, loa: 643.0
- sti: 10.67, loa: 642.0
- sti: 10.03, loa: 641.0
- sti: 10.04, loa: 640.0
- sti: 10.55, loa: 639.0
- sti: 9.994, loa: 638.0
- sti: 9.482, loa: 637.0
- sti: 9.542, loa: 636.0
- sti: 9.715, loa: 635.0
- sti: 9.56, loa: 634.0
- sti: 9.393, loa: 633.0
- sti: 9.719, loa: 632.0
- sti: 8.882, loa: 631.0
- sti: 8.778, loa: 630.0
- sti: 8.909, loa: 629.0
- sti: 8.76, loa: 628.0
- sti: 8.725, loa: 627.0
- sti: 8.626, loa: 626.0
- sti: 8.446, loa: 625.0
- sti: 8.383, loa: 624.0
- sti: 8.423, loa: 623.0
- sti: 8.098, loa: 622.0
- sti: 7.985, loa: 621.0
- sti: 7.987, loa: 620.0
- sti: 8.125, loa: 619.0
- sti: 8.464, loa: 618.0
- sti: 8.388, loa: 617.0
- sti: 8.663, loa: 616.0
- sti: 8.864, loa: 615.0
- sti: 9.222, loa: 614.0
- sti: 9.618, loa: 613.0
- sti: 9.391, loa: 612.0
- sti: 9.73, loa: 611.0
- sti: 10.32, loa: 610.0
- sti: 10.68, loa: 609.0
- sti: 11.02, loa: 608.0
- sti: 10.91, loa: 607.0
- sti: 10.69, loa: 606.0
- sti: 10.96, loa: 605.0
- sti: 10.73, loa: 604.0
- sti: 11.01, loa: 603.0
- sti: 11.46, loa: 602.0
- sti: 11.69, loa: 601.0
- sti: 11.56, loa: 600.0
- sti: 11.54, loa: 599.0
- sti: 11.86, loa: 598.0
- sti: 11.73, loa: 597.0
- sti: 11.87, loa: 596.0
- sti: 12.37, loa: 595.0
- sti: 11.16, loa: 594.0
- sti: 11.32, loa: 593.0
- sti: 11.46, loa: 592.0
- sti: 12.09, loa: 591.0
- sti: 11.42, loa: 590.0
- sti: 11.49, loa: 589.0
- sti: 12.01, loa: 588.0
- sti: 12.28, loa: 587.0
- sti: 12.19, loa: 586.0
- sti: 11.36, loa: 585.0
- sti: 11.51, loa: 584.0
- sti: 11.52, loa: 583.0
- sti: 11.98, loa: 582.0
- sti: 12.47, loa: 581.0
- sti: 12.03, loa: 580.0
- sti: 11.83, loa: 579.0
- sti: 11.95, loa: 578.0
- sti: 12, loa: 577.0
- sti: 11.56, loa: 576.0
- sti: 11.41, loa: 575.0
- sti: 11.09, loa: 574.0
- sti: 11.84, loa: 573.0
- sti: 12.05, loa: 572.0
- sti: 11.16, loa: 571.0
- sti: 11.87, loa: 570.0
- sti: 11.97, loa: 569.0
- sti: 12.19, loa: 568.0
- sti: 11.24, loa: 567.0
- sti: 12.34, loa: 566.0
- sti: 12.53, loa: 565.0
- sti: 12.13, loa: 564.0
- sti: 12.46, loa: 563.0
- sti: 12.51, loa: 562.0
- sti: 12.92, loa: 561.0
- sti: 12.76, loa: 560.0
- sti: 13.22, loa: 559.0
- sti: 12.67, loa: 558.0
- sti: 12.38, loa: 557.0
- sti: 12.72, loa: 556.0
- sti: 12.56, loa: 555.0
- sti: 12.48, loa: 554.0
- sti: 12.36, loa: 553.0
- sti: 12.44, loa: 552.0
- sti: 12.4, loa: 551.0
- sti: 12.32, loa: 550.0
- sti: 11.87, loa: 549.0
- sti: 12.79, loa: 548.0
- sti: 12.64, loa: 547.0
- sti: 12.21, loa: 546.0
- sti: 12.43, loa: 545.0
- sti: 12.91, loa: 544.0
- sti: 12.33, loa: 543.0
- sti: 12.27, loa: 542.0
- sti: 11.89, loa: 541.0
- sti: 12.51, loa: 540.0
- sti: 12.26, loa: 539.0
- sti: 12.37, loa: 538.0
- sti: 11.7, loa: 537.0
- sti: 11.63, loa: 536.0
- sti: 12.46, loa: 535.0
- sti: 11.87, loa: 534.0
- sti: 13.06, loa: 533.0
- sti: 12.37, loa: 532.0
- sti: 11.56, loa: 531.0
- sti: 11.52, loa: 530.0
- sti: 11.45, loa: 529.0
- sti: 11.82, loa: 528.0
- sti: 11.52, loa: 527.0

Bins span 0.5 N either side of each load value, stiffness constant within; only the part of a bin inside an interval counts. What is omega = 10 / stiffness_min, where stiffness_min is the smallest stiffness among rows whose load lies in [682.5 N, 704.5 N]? 0.989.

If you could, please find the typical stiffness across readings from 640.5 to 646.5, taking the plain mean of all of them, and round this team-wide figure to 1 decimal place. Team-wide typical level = 10.7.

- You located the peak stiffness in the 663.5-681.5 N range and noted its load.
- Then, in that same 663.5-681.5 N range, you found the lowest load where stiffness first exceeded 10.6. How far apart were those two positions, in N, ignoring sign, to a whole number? 16 N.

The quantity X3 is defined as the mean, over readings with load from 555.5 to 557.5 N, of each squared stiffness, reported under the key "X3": 158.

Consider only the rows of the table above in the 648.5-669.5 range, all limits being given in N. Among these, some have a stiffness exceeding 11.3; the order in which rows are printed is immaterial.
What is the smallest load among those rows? 654.0 N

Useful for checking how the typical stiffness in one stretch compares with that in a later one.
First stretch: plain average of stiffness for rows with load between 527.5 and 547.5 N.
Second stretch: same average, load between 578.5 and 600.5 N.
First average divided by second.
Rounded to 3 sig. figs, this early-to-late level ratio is 1.03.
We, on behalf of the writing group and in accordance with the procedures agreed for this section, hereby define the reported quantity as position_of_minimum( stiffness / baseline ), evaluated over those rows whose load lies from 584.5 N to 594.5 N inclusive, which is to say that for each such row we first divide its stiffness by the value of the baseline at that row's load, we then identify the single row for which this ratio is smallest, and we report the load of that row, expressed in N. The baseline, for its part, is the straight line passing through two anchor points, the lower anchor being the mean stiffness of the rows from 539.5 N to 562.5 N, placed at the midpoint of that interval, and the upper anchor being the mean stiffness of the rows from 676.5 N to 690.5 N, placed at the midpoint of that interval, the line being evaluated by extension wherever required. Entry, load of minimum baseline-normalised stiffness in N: 594.0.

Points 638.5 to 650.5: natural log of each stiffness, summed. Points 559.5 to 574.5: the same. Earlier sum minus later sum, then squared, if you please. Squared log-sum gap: 80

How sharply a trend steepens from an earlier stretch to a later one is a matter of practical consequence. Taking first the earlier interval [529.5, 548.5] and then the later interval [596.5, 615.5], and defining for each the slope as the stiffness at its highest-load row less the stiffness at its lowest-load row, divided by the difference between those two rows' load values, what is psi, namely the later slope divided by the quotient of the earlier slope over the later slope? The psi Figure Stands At 0.4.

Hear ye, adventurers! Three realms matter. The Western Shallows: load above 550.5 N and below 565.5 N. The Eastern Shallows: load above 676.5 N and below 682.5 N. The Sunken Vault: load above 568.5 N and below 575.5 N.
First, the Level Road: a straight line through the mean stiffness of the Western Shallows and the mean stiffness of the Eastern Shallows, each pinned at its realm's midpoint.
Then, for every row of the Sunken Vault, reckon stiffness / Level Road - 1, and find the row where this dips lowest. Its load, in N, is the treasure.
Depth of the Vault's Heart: 574.0 N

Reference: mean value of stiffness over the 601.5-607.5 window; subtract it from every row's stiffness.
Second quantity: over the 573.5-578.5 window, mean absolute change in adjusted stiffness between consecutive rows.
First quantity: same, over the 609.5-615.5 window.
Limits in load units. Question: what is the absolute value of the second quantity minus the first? 0.14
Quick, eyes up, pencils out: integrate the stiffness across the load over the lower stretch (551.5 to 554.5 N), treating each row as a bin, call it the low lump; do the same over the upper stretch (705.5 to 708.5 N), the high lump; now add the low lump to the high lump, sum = 68.7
